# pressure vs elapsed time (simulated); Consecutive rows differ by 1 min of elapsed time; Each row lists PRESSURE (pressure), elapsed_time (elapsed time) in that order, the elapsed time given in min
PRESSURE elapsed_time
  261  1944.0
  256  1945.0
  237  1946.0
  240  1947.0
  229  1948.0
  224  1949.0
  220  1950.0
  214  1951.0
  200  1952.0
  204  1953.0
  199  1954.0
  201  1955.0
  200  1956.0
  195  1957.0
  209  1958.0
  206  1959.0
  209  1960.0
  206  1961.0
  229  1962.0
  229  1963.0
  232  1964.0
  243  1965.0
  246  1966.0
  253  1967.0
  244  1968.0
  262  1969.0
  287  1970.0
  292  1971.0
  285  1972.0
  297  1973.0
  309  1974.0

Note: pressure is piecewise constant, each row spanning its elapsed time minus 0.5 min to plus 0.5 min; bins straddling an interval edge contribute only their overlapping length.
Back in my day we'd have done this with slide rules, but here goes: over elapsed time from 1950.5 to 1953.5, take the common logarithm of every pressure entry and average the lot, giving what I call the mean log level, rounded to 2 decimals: 2.31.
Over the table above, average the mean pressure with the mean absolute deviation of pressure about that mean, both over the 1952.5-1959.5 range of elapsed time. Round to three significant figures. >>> 103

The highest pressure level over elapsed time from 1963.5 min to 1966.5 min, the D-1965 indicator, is 246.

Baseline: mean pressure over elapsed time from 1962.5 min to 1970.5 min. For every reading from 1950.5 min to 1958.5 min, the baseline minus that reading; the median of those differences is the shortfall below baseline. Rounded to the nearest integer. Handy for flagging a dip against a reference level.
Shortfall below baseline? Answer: 49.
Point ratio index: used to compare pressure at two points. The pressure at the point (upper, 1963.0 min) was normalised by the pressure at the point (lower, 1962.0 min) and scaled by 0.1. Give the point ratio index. 0.100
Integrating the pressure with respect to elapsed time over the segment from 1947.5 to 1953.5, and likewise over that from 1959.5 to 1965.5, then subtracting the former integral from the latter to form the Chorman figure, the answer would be 57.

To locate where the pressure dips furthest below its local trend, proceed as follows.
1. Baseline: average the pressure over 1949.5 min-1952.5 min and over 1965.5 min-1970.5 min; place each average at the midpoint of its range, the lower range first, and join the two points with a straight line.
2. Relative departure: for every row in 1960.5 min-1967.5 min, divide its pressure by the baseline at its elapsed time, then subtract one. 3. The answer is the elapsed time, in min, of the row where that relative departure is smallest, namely 1961.0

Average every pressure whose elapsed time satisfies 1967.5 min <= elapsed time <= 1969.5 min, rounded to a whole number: 253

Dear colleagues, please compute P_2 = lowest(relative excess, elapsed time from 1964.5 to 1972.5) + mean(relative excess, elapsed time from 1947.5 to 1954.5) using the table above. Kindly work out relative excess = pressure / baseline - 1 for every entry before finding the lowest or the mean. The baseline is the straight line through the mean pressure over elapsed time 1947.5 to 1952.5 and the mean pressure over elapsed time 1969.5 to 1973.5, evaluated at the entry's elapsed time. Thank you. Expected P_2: -0.16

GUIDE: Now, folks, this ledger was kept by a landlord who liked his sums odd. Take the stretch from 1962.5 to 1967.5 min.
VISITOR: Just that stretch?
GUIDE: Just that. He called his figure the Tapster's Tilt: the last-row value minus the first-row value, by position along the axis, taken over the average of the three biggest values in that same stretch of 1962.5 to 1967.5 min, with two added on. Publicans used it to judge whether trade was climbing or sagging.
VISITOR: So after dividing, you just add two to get 2.10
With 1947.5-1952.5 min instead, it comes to 1.87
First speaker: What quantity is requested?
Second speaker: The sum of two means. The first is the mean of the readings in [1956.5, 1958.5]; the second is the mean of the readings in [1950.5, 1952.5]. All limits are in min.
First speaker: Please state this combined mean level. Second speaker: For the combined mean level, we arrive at 409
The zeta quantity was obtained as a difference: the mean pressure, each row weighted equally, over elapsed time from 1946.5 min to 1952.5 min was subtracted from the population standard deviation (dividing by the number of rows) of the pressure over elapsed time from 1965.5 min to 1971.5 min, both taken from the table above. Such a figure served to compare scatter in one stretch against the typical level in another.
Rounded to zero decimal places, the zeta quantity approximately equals -202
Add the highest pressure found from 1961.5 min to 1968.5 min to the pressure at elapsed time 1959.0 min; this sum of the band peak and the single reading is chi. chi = 459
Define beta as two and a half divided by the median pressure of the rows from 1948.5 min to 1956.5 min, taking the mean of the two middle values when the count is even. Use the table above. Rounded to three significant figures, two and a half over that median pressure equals 0.0123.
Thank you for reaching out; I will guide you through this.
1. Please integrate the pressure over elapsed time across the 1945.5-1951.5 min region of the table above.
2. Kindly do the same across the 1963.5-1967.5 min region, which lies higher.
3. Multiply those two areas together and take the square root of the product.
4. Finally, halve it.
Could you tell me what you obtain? 576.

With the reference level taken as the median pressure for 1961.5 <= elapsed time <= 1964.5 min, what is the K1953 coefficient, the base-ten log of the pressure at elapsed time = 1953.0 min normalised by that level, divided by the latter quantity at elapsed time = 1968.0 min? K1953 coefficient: -1.8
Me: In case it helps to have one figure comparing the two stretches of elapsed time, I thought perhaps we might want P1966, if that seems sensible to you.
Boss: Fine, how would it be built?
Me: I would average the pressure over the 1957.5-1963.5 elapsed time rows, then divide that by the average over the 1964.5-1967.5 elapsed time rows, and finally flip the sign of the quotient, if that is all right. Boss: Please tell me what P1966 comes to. -0.87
